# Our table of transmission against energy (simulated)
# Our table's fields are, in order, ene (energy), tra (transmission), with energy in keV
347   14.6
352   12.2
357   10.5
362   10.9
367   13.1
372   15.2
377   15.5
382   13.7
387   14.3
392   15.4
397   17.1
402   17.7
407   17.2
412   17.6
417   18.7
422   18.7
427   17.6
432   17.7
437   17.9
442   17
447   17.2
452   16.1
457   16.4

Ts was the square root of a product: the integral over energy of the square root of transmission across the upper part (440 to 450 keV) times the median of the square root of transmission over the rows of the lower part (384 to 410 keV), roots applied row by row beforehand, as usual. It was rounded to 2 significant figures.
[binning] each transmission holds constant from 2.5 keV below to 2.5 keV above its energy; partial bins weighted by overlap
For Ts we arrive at 13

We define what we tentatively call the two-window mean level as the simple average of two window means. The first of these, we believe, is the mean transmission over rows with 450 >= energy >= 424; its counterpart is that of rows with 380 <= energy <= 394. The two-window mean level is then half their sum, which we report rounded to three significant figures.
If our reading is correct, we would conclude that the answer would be 16.0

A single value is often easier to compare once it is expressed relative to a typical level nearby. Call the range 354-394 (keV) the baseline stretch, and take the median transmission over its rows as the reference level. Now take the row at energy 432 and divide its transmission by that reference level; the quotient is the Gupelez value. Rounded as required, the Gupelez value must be 1.3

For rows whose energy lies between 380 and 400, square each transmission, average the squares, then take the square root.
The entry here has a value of 15.2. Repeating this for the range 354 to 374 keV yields 12.6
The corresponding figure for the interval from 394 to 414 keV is 17.4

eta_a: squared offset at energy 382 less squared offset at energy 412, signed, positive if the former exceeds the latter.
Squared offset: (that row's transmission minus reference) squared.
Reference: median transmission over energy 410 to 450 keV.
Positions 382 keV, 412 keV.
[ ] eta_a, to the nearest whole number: 16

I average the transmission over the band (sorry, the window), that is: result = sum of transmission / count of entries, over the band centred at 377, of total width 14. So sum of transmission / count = 14.8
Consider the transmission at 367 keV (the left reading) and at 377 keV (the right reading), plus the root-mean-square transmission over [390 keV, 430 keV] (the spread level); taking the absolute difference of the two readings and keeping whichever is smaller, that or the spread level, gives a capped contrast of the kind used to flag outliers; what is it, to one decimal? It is 2.4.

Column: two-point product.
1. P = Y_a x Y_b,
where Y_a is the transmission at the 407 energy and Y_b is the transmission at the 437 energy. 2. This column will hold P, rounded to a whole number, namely 308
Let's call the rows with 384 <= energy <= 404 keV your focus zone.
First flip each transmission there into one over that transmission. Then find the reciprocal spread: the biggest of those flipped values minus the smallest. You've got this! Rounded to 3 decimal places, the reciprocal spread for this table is 0.013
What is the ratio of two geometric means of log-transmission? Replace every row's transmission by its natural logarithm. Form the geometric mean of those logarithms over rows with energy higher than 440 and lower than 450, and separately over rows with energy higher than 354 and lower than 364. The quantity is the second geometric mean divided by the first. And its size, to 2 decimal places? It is 0.83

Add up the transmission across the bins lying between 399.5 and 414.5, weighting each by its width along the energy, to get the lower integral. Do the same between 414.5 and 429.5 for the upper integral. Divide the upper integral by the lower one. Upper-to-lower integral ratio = 1.05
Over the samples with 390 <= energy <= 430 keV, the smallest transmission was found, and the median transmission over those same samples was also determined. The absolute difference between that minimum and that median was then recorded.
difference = 2.2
